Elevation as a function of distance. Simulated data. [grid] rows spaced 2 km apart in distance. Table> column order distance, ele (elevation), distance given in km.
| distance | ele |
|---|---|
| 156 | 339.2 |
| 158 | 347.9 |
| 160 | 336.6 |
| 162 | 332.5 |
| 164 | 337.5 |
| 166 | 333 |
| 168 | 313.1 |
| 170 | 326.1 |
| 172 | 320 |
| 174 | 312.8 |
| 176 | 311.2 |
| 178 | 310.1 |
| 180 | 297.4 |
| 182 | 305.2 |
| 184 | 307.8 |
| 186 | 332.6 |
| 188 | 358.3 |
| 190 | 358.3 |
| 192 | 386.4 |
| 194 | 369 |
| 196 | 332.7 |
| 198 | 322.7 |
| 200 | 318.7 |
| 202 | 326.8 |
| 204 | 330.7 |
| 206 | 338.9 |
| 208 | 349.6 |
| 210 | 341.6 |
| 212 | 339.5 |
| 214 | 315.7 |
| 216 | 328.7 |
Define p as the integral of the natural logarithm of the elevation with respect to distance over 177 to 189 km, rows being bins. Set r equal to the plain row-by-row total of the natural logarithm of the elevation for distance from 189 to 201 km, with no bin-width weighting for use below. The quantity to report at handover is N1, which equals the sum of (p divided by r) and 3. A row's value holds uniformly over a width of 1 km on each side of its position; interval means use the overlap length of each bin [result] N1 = 4.97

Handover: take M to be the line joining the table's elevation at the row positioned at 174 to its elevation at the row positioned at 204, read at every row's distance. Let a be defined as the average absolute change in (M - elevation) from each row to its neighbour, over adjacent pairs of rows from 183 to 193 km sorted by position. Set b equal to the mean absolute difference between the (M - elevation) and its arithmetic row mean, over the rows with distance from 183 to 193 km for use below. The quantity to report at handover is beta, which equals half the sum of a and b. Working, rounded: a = 19.1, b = 21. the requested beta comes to 20.2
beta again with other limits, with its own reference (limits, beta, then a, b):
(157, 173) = 10.1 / 9.6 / 11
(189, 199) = 22.9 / 23.5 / 22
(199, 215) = 8.8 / 9.1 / 9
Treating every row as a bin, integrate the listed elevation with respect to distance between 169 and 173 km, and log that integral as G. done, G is 1292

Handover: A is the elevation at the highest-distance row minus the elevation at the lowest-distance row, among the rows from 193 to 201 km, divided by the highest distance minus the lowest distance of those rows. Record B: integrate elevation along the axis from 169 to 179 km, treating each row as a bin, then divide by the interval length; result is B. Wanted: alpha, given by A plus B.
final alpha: 308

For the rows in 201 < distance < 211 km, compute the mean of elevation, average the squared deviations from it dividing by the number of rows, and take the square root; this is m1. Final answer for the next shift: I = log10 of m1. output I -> 0.9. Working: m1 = 8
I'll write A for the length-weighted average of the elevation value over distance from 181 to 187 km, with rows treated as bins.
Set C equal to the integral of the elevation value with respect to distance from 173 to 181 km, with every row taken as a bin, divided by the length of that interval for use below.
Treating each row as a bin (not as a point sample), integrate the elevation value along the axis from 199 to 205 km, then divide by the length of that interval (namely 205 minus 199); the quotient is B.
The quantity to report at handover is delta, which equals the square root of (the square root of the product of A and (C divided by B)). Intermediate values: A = 315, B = 325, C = 308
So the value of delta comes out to 4.16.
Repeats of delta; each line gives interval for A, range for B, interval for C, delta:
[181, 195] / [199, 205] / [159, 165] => 4.34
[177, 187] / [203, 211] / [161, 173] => 4.16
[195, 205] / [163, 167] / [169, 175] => 4.20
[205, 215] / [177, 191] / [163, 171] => 4.30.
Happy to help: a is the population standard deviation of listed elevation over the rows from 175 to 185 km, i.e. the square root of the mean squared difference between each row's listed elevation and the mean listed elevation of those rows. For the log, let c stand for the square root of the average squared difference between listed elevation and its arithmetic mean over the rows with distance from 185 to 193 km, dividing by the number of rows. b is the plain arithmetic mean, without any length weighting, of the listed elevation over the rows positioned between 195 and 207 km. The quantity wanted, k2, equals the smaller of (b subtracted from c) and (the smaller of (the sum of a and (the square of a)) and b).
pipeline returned -309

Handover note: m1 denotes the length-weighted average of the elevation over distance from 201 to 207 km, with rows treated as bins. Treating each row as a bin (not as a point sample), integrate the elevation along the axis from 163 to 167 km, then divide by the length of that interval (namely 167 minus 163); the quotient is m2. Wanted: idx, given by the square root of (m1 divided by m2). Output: 1.00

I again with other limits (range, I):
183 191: 1.3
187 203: 1.4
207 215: 1.1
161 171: 0.9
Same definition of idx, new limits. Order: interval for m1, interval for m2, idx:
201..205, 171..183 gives 1.03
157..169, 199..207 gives 1.01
